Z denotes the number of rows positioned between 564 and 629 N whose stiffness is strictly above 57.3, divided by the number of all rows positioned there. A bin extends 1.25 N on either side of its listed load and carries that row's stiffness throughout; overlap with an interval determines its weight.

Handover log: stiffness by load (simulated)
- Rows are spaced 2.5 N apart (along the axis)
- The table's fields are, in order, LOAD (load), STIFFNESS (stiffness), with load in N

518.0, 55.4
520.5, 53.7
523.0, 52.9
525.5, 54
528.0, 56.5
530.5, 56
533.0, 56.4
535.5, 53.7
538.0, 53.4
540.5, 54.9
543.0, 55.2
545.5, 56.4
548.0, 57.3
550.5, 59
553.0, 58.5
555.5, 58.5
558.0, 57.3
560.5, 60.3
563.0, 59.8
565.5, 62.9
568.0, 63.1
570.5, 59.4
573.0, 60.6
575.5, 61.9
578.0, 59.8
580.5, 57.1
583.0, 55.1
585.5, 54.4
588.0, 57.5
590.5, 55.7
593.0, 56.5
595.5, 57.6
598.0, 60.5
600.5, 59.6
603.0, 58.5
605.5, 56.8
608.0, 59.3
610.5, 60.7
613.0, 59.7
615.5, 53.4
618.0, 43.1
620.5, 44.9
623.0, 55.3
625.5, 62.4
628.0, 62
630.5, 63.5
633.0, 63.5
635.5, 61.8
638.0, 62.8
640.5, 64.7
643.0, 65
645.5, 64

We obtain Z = 0.62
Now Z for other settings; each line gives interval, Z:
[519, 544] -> 0.00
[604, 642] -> 0.67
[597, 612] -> 0.83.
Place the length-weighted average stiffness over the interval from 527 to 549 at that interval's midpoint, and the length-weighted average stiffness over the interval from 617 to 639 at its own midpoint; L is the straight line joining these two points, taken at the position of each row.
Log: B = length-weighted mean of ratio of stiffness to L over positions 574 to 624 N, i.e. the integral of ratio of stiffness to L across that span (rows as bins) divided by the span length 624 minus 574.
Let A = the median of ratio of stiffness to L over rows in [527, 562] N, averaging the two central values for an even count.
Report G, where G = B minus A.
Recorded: -0.032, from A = 1.02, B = 0.99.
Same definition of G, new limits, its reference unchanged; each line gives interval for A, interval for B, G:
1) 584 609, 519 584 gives 0.017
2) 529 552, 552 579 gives 0.059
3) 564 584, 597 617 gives -0.047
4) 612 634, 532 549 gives -0.045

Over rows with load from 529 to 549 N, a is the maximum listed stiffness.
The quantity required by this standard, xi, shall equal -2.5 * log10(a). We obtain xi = -4.40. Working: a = 57.3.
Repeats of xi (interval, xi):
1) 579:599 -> -4.45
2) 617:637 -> -4.51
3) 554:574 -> -4.50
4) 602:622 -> -4.46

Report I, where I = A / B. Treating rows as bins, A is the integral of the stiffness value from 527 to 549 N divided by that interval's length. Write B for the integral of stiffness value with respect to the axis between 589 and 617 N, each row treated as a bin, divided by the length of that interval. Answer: 0.96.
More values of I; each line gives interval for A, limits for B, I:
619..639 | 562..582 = 0.98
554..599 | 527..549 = 1.06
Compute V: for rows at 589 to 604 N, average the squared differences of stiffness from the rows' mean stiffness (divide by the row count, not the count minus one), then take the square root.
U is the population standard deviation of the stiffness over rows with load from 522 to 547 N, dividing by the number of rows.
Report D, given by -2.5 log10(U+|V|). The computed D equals -1.2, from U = 1.3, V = 1.7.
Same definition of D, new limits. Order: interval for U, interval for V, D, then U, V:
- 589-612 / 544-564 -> -1.2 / 1.7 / 1.2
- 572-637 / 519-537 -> -2.0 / 4.8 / 1.4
